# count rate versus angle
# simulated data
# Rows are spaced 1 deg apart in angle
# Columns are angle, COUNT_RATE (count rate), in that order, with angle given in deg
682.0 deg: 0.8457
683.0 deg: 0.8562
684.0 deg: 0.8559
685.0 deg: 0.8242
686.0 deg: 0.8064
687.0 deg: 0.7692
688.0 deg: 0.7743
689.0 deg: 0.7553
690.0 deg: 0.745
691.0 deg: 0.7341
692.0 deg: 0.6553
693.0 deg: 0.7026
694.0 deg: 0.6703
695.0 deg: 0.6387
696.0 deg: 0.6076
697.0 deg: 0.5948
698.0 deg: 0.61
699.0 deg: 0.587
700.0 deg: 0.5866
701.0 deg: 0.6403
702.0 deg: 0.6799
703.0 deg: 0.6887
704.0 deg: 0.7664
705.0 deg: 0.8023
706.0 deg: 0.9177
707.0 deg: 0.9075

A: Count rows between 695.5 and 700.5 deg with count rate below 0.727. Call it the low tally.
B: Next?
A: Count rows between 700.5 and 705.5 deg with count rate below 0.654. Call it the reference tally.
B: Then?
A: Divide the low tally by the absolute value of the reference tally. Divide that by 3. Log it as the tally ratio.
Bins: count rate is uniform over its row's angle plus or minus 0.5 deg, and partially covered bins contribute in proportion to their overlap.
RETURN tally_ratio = 1.7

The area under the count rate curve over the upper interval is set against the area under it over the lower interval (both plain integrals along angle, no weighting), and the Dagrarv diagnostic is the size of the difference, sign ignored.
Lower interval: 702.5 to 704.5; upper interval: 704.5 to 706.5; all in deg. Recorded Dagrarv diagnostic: 0.26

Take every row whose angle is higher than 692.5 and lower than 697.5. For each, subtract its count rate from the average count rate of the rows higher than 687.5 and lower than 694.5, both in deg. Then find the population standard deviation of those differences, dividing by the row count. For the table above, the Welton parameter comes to 0.040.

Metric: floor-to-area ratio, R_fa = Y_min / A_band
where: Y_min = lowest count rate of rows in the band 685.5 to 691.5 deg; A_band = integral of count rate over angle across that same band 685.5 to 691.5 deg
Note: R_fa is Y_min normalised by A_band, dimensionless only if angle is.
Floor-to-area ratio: 0.160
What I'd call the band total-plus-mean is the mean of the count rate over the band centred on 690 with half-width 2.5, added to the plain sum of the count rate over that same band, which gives 4.4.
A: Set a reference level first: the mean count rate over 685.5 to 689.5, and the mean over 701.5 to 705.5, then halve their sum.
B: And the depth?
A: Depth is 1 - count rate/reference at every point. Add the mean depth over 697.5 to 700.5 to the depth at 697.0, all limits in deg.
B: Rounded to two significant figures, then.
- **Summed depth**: 0.43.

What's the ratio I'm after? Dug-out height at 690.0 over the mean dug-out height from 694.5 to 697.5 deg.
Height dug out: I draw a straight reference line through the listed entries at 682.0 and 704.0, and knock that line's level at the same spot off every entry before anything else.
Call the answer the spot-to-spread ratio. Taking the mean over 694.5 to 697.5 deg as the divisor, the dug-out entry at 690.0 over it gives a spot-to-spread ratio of 0.40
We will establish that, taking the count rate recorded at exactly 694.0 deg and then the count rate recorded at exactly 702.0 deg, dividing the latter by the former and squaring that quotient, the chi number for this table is 1.03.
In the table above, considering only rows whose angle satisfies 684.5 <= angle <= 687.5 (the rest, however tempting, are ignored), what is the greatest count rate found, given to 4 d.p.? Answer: 0.8242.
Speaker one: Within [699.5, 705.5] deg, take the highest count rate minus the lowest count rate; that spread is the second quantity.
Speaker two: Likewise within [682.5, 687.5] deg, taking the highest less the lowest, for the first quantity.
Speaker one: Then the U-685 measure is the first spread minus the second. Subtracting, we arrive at -0.13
